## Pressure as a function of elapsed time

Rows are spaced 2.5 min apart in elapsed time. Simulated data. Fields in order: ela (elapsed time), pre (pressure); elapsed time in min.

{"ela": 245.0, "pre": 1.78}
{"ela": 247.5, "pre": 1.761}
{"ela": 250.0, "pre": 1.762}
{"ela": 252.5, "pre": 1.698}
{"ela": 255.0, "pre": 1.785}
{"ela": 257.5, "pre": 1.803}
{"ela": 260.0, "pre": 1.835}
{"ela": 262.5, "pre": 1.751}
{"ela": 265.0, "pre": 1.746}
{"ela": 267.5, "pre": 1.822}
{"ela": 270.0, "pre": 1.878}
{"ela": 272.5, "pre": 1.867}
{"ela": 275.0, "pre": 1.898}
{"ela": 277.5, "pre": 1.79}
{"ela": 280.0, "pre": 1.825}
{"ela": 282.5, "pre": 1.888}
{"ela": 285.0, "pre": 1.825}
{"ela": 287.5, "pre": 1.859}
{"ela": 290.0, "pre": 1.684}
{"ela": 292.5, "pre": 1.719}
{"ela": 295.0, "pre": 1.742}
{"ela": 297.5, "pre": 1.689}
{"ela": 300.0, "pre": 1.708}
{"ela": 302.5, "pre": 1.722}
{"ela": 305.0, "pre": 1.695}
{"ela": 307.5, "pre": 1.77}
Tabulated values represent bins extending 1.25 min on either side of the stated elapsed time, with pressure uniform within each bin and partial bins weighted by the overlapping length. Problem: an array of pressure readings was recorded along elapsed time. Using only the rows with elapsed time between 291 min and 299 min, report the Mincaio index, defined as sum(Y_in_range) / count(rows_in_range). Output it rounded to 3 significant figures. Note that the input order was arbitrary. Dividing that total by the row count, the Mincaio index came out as 1.72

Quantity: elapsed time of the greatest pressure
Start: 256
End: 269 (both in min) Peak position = 260.0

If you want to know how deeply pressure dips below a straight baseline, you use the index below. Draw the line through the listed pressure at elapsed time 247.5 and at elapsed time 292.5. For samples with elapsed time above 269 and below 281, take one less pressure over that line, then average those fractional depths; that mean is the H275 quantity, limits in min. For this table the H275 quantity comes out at -0.067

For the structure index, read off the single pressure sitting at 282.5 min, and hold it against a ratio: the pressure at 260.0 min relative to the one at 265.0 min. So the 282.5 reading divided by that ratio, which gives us 1.80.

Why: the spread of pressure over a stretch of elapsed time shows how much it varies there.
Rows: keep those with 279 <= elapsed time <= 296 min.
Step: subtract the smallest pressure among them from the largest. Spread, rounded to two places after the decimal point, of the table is 0.20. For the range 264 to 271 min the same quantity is 0.13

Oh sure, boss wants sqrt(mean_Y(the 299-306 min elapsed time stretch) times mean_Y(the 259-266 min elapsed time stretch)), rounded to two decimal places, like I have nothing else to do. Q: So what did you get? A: 1.74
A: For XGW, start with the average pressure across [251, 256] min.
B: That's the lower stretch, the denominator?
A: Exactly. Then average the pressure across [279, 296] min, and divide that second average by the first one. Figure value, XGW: 1.03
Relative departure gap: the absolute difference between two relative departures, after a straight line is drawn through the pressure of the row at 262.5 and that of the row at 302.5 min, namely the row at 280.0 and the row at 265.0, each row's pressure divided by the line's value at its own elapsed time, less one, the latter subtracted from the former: 0.05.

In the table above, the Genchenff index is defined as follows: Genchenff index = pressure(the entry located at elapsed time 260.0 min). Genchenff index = 1.835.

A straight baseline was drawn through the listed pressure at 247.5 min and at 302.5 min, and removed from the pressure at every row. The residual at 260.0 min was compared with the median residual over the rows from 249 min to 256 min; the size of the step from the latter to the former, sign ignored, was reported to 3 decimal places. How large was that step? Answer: 0.080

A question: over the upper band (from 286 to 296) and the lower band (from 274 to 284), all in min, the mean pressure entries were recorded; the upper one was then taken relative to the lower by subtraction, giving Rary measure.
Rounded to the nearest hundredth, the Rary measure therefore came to -0.10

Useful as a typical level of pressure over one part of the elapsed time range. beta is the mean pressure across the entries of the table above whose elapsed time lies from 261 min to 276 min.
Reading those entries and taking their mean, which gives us 1.83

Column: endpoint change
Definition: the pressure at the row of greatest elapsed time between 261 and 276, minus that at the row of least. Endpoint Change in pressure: 0.15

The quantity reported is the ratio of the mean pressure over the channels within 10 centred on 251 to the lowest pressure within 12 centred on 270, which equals 1.00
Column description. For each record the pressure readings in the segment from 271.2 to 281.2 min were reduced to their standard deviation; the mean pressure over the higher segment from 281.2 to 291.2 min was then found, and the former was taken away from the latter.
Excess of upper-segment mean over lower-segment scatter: 1.77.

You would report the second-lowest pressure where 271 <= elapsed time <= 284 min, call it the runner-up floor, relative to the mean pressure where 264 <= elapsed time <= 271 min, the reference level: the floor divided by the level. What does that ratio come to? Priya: 1.01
